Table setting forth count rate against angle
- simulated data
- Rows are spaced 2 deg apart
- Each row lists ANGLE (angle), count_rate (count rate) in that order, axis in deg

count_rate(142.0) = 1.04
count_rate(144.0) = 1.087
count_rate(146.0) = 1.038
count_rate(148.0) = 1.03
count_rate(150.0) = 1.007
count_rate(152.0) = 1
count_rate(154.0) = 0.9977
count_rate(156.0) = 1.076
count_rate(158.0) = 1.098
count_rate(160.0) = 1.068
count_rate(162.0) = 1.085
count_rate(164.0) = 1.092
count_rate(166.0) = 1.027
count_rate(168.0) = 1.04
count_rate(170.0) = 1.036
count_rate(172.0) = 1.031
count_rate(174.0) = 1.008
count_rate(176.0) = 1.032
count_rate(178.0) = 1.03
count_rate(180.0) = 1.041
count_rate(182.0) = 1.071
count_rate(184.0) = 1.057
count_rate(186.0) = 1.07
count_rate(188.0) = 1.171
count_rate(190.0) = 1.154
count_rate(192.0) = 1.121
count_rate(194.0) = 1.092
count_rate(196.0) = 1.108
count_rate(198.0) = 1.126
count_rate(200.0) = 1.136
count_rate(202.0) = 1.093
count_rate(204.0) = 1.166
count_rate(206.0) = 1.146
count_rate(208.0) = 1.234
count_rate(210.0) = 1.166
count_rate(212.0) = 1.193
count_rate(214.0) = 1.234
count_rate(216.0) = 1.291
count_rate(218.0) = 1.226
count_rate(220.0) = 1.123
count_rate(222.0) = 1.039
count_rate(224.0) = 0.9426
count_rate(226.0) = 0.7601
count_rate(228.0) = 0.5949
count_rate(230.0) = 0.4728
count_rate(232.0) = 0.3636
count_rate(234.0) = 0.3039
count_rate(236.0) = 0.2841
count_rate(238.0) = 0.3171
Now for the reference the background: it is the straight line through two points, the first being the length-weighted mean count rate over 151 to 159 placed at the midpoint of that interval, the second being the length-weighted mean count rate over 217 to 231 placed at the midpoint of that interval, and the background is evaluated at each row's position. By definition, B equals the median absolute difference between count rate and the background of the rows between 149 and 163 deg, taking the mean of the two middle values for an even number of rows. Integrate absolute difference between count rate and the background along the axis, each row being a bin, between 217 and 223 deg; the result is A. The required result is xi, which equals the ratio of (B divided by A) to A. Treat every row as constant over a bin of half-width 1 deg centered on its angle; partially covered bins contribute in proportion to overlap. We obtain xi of 0.02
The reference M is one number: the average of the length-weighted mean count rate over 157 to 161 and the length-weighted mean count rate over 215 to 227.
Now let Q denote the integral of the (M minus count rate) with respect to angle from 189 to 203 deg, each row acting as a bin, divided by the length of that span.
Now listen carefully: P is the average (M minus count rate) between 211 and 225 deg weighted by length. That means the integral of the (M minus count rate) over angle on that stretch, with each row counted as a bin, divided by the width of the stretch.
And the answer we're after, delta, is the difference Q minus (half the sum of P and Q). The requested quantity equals 0.016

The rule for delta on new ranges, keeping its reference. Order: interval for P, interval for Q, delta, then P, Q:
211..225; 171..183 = 0.057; -0.076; 0.04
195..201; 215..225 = 0.000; -0.050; -0.05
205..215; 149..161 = 0.077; -0.121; 0.03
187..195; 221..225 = 0.072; -0.061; 0.08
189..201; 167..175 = 0.047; -0.050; 0.04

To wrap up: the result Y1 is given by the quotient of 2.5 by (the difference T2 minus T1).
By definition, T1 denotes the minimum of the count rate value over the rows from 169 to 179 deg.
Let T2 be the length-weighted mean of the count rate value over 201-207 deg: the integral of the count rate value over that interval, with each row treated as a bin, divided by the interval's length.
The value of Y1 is 20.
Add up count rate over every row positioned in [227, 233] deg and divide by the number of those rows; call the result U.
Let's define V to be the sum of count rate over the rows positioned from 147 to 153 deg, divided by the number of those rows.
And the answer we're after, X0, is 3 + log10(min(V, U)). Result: 2.68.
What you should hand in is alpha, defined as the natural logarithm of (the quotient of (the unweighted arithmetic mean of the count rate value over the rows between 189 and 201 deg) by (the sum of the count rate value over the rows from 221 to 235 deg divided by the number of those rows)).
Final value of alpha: 0.56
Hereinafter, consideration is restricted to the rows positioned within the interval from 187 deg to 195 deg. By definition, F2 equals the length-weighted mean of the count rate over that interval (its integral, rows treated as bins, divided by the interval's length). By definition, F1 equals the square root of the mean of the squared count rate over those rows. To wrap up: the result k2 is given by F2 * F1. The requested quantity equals 1.3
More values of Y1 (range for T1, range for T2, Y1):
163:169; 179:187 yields 76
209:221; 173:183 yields -29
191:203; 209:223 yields 28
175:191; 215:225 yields 27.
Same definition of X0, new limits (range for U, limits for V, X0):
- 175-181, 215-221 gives 3.01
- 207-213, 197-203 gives 3.05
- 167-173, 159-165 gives 3.02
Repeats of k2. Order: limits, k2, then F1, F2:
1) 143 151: 1.1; 1.04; 1.04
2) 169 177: 1.1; 1.03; 1.03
